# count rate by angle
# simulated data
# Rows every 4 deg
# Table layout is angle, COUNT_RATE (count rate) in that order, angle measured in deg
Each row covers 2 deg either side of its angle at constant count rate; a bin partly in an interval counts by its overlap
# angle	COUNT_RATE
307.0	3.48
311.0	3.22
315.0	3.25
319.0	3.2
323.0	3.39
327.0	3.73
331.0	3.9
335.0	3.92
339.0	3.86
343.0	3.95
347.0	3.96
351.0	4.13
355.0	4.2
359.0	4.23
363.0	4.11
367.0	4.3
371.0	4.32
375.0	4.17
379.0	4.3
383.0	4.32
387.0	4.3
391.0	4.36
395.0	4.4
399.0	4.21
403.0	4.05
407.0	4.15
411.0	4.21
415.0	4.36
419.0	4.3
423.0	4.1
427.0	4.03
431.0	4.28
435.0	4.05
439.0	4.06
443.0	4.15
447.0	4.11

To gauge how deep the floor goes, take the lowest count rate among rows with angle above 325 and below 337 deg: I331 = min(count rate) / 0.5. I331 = 7.46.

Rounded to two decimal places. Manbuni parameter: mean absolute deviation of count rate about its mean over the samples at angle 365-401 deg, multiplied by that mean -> 0.21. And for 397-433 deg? 0.39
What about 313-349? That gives 0.99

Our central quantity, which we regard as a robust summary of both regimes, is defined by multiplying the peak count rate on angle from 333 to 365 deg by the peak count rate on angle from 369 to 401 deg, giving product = 18.6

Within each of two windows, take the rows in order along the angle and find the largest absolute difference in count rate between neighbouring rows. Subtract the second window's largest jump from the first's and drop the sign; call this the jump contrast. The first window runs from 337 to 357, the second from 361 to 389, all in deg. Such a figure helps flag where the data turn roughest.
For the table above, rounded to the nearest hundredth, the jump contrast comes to 0.02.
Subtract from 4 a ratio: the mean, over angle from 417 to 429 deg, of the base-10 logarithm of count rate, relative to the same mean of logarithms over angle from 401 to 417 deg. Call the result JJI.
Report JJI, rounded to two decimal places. 3.01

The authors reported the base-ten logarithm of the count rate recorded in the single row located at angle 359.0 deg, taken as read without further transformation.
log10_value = 0.626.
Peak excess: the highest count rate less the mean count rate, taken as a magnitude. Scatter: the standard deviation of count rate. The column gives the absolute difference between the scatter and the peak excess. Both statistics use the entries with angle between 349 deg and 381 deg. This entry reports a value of 0.02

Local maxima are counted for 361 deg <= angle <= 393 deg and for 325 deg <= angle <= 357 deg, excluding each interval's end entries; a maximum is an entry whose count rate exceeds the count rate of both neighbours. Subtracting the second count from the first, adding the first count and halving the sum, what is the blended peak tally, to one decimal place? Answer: 1.5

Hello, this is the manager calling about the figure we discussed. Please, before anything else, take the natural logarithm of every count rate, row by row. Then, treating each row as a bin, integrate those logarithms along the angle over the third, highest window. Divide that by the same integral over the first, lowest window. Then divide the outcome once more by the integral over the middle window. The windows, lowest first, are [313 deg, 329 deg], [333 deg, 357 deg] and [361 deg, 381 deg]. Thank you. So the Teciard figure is 0.044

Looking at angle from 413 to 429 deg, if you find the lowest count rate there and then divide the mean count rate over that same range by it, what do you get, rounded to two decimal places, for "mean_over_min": 1.04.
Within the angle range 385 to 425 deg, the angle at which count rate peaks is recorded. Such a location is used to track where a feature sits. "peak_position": 395.0 deg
